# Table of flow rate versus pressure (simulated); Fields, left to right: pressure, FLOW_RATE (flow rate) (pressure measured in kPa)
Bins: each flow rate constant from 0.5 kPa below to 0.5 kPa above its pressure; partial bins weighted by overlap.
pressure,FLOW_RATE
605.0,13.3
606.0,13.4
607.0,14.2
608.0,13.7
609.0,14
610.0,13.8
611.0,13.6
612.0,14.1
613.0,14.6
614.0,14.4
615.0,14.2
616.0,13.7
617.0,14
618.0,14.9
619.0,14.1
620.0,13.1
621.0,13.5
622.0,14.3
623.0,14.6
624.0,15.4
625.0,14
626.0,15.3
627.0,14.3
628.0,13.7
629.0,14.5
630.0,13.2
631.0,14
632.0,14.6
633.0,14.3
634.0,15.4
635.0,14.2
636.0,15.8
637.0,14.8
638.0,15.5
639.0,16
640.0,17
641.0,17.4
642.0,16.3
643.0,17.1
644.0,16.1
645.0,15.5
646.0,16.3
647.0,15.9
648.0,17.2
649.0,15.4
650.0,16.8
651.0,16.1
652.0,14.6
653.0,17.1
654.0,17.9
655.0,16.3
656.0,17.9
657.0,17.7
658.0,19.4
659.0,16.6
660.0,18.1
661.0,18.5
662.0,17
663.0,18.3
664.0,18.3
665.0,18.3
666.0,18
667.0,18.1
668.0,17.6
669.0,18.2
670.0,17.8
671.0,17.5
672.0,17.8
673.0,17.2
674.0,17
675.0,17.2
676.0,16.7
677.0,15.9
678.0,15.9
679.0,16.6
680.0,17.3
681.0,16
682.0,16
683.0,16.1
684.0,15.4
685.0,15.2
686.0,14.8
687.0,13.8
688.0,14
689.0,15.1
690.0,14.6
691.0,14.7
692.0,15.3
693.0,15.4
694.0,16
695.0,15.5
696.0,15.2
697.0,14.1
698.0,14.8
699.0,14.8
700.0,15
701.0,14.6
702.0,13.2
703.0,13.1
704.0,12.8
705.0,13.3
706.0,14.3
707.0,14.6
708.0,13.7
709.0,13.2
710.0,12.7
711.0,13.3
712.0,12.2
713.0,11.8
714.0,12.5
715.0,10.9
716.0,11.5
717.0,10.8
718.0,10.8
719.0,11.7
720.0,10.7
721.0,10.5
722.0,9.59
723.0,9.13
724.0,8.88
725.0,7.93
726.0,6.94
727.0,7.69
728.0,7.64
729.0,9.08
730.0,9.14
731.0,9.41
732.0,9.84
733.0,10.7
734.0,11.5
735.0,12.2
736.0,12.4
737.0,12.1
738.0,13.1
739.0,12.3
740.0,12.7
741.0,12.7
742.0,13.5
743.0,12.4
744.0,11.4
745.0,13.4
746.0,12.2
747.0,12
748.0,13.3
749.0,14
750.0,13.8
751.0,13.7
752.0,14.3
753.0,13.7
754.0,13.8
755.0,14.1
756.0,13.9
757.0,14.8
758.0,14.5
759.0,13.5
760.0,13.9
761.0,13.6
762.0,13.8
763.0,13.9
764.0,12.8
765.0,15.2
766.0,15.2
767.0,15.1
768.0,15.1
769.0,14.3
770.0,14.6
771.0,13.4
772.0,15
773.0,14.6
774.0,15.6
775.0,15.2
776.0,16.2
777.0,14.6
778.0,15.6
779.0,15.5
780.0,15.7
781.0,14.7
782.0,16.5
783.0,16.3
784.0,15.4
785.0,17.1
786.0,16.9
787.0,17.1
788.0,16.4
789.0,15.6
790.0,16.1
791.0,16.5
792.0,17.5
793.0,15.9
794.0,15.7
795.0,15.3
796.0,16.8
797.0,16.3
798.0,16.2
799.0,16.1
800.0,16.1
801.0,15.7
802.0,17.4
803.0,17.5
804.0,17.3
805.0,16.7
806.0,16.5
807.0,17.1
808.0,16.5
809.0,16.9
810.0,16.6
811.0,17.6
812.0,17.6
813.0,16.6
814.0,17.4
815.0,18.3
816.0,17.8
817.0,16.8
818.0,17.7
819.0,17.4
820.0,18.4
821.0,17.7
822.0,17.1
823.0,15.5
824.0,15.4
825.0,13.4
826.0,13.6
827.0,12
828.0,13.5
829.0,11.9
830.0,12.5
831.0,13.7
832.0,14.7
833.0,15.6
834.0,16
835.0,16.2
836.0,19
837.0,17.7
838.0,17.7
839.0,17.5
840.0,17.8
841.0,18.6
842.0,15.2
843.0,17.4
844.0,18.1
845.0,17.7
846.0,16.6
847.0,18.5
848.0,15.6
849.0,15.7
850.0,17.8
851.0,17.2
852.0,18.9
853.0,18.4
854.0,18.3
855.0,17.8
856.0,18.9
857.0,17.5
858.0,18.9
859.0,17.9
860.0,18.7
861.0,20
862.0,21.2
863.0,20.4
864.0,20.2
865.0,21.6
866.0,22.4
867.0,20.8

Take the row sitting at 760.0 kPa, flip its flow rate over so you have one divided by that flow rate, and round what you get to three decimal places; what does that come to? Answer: 0.072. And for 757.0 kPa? 0.068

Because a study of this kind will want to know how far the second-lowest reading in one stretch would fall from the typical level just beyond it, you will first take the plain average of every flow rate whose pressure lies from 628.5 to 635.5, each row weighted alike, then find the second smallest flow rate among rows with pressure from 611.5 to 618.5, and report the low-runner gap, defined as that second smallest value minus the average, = 0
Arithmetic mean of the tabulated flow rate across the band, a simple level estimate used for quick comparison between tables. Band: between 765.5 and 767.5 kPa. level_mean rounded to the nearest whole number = 15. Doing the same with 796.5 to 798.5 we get 16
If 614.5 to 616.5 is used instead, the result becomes 14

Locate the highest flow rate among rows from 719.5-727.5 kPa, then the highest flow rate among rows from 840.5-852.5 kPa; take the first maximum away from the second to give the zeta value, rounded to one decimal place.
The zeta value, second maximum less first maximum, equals 8.2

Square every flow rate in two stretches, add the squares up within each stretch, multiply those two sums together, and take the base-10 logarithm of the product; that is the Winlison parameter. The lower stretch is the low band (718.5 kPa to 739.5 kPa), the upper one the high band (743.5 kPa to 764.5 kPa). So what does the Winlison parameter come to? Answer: 6.93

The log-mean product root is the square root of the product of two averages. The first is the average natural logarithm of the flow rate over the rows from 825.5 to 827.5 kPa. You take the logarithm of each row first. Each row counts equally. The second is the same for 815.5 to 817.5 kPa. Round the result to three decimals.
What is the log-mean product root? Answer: 2.695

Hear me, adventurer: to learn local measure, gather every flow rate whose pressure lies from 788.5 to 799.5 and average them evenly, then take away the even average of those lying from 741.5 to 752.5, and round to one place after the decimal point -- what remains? 3.1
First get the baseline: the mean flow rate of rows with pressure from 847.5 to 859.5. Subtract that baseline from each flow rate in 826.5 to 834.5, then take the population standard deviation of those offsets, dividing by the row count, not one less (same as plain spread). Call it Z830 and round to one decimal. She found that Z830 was 1.5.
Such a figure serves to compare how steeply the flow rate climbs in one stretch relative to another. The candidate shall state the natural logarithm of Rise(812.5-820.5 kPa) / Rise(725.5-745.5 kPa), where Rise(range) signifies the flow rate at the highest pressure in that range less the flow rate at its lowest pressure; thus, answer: -1.3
